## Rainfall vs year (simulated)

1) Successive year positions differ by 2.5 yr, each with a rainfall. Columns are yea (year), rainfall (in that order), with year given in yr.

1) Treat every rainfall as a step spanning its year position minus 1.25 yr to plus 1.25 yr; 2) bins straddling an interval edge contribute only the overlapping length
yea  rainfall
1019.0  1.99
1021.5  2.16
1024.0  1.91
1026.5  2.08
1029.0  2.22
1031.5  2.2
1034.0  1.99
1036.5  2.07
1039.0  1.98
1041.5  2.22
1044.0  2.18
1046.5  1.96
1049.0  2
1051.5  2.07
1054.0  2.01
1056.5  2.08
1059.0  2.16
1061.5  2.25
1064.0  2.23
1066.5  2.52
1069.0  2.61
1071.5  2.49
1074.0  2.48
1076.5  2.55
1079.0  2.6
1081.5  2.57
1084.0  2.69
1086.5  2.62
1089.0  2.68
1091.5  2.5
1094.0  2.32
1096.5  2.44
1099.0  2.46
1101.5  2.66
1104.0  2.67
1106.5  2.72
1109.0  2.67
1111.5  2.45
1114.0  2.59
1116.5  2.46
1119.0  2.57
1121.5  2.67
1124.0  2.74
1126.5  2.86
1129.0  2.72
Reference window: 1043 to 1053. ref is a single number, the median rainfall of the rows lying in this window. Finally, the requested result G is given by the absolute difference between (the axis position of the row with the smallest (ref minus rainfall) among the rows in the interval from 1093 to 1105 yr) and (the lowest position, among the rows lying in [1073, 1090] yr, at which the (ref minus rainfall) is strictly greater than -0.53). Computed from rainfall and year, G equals 30.0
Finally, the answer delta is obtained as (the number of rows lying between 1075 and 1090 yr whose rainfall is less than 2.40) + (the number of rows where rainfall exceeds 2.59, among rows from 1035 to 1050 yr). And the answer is 0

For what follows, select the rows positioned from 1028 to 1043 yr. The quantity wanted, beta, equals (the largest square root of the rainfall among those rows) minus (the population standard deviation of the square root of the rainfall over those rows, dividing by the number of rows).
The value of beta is 1.45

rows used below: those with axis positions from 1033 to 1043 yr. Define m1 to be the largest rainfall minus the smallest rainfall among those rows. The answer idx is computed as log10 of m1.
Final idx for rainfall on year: -0.62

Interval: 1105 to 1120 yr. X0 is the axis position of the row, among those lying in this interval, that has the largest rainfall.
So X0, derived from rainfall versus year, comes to 1106.5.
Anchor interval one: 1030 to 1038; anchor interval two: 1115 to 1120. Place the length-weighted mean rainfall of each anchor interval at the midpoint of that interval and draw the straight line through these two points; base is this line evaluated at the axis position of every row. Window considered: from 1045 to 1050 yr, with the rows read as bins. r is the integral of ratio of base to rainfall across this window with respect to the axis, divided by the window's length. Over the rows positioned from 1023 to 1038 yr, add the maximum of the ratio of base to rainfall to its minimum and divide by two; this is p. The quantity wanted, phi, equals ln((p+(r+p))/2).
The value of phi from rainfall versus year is 0.432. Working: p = 0.997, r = 1.08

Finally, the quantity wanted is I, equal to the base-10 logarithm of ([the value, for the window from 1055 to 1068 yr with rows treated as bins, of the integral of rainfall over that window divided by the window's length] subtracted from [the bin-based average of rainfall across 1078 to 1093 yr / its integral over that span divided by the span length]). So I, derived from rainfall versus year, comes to -0.4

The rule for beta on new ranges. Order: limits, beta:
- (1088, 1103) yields 1.60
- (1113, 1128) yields 1.65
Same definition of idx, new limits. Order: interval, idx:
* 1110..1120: -0.85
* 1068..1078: -0.89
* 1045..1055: -0.96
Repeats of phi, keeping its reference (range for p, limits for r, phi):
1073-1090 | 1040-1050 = 0.345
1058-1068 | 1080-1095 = 0.352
